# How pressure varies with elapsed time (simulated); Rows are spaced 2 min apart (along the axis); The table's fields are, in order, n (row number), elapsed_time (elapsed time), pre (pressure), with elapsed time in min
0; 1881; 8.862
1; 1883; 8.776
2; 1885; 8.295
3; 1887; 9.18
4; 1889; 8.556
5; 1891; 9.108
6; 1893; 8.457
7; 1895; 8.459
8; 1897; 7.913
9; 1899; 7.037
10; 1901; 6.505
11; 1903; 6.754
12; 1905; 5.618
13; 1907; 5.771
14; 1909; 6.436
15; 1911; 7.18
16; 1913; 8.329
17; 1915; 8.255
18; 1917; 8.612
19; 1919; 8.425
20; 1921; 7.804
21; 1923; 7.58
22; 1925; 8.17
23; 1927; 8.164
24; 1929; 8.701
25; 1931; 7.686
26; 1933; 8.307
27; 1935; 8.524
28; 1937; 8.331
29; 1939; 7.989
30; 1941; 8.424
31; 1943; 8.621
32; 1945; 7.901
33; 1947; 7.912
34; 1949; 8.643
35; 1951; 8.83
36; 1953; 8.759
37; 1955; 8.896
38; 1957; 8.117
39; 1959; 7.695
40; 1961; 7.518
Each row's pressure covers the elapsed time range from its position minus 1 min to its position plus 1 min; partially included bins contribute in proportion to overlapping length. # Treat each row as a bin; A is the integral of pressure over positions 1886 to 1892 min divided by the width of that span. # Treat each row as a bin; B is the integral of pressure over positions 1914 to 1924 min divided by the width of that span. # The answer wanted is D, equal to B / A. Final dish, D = 0.91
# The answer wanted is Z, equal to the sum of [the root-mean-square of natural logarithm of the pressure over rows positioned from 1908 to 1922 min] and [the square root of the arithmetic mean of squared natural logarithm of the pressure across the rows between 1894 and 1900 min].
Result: 4.11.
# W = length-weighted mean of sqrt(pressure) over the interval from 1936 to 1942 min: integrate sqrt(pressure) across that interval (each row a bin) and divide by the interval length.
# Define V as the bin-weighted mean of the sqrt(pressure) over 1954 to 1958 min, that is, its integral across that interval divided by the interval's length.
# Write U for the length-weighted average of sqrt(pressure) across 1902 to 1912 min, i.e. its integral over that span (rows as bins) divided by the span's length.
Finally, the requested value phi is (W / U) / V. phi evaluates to 0.391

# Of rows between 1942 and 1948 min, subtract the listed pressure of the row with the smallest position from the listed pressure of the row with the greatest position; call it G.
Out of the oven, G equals -0.7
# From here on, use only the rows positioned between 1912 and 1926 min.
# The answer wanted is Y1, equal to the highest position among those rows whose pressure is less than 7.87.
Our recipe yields 1923 min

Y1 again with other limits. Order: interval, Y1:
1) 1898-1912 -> 1911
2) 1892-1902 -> 1901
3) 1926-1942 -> 1931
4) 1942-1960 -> 1959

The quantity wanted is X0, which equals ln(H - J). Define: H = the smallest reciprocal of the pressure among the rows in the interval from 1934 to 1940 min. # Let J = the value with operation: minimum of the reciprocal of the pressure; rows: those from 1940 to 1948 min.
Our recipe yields -6.6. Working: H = 0.117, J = 0.116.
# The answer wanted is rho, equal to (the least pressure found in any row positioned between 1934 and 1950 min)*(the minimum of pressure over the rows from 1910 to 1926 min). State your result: 57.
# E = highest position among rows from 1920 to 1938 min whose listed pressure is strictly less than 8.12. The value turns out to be 1931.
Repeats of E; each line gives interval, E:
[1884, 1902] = 1901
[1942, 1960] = 1959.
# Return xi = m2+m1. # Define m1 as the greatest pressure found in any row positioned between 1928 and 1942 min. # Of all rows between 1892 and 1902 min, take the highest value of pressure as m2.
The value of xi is 17.2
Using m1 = 8.701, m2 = 8.459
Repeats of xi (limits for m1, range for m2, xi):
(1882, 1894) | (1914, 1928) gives 17.8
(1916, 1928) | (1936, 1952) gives 17.4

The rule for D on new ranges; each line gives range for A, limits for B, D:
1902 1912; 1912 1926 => 1.29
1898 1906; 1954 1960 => 1.27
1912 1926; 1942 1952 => 1.03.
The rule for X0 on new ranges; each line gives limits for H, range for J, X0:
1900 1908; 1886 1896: -3.2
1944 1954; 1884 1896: -5.4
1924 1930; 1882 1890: -5.1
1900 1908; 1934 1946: -3.4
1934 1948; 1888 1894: -5.1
